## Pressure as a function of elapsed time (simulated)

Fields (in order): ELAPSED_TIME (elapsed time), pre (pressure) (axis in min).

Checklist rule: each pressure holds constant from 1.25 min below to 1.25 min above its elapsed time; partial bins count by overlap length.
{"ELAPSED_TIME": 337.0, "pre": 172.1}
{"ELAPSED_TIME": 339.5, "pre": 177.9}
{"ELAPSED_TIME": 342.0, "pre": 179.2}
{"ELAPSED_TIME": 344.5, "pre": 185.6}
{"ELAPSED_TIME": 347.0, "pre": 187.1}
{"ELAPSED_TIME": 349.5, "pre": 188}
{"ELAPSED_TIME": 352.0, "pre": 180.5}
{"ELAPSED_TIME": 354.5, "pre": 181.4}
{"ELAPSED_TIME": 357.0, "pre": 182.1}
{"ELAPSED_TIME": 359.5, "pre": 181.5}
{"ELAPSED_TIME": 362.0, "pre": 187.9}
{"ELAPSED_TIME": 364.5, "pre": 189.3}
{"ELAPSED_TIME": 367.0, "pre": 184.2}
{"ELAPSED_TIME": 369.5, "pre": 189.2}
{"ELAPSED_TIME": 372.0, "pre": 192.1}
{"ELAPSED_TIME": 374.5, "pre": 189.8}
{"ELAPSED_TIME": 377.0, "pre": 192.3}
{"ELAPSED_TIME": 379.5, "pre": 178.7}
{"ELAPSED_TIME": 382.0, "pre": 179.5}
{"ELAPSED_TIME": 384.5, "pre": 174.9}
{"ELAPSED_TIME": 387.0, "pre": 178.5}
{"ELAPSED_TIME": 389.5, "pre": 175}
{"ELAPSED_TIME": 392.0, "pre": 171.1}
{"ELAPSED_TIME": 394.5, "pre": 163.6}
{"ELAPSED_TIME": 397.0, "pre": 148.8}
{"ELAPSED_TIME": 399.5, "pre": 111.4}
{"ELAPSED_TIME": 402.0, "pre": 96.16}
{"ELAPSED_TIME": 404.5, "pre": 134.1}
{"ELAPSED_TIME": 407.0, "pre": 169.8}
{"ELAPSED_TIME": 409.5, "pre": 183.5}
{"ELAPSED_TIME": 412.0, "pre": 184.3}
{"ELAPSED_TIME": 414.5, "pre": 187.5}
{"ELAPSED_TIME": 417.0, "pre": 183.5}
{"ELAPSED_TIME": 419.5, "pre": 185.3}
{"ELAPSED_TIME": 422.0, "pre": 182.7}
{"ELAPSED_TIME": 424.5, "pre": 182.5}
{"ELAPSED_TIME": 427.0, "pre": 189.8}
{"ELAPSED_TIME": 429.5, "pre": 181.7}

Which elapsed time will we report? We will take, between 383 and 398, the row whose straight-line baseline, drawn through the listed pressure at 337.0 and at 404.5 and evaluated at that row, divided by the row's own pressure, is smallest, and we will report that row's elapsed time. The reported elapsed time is 387.0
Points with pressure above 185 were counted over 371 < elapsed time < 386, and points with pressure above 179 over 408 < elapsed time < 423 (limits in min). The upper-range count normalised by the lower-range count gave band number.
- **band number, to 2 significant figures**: 2.0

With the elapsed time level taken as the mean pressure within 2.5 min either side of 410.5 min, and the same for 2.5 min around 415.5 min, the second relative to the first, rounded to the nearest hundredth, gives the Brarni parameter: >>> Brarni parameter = 1.01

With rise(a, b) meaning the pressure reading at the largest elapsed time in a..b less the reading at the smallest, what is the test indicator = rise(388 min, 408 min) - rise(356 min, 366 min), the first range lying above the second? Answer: -12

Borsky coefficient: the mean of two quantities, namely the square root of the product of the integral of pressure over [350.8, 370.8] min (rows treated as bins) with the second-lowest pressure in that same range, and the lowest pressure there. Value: 499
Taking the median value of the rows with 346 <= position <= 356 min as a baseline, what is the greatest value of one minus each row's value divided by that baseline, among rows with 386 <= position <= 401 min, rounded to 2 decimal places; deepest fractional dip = 0.40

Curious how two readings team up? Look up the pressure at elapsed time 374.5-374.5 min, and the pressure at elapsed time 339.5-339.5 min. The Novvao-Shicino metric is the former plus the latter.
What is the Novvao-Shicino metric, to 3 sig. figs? 368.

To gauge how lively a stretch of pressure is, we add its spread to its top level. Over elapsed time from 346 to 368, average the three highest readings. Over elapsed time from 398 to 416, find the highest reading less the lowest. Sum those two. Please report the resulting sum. 280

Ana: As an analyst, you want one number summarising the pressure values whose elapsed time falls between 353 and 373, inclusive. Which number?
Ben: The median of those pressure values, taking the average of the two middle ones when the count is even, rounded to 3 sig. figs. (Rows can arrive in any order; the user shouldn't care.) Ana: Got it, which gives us 186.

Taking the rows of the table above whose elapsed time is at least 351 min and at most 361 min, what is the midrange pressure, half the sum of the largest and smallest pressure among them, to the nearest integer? 181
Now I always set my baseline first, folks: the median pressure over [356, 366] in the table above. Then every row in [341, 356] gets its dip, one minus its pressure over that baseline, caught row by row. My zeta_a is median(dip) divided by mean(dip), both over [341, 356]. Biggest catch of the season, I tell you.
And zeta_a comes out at 1.1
